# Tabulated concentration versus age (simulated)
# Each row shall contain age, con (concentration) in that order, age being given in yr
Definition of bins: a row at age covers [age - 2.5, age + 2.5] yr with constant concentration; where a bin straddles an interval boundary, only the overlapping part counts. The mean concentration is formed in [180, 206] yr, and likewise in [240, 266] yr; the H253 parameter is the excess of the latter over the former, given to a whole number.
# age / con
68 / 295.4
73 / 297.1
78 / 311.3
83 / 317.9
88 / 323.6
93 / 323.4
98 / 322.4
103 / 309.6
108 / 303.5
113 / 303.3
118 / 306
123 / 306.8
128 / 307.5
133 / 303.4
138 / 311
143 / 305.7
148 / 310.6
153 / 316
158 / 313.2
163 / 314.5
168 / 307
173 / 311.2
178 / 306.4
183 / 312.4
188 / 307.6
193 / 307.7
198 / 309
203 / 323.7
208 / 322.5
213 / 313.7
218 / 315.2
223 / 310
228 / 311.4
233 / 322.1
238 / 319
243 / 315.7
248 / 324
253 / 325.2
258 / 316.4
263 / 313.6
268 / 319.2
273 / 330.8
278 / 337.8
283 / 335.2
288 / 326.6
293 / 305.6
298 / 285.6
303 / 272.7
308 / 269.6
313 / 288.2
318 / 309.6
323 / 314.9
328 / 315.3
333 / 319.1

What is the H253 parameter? 7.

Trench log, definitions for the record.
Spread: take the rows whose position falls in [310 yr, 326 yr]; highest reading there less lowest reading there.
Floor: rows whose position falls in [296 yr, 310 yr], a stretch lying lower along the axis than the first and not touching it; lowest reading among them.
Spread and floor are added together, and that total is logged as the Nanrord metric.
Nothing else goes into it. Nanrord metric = 296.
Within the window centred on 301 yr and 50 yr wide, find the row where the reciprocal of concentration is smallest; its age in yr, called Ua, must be 278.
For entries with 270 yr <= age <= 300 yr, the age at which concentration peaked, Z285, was 278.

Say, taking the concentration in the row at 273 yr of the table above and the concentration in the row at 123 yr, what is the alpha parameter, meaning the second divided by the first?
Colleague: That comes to 0.93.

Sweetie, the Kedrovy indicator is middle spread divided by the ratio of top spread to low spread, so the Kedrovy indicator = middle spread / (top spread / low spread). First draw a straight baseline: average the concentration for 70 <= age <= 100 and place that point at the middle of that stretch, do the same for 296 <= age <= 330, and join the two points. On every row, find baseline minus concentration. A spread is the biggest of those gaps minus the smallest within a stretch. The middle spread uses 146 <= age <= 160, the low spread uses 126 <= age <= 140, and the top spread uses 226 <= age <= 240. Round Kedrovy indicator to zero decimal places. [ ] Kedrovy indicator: 4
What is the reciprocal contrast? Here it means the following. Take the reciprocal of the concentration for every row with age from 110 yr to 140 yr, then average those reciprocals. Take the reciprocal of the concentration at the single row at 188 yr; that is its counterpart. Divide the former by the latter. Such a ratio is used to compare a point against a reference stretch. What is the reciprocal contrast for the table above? 1.00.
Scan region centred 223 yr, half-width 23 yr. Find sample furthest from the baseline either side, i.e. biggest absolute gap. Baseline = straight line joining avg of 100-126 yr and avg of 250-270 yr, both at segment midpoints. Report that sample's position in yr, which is 203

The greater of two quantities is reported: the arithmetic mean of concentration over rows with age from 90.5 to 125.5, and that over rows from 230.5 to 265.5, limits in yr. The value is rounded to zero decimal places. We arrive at 319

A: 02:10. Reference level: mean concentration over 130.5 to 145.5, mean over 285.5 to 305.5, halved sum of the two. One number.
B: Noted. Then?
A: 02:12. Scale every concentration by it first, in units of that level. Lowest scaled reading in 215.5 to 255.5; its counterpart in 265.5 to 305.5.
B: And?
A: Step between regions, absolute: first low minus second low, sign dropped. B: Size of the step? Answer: 0.123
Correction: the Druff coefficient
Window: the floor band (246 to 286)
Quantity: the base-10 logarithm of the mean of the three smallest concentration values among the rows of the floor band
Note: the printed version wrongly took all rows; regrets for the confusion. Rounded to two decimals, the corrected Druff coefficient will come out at 2.50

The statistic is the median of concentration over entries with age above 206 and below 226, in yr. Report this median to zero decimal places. 314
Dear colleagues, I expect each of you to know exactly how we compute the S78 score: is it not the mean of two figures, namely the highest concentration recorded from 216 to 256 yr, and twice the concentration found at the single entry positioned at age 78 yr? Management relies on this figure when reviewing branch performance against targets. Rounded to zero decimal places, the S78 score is 474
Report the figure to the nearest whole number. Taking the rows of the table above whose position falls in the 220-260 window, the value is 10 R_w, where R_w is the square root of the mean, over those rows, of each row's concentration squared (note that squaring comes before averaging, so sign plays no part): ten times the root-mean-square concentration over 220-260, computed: 3180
